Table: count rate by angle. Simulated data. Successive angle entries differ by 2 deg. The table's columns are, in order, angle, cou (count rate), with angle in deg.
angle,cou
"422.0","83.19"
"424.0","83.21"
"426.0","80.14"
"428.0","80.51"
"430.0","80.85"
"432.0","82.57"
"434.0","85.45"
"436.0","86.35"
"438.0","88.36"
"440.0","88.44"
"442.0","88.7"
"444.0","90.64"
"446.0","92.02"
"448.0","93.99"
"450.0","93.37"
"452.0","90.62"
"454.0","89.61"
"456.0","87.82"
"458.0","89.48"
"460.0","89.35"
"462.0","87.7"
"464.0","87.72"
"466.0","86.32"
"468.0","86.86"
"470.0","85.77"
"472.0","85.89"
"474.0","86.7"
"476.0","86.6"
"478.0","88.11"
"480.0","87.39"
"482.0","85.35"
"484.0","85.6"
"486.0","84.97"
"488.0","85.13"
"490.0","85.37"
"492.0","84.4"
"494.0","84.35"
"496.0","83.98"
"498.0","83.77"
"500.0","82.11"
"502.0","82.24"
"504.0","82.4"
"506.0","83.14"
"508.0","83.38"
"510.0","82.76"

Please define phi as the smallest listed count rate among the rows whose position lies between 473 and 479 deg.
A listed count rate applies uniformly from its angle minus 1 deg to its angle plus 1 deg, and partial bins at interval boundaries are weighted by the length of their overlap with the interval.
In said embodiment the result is 86.6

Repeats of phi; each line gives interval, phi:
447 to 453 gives 90.62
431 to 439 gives 82.57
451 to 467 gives 86.32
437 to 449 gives 88.36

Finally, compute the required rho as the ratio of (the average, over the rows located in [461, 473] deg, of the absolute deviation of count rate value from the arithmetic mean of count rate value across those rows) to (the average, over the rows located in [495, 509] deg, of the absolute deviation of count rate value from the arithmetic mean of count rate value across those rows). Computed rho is 1.1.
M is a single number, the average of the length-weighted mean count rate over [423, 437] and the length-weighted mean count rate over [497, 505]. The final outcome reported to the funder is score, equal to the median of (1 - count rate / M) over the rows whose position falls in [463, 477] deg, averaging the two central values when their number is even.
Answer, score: -0.05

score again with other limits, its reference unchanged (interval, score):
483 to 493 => -0.03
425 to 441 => -0.02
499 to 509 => 0.00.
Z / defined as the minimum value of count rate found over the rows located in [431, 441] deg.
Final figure 82.57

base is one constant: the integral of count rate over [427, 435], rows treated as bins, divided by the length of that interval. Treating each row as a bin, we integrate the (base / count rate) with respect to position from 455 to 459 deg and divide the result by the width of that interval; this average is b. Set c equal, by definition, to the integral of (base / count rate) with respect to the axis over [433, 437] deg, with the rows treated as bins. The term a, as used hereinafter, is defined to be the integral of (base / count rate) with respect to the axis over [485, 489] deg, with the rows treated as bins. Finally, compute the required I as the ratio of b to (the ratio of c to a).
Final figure 0.938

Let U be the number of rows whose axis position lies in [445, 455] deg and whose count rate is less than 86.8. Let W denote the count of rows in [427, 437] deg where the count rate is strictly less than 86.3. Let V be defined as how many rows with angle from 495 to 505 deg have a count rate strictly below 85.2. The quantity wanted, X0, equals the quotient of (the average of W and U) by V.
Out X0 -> 0.40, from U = 0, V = 5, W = 4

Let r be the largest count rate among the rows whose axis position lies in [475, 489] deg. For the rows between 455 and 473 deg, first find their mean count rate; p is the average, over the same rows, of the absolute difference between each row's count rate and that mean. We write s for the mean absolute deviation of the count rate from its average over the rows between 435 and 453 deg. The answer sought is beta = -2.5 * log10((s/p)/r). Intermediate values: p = 1.1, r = 88.11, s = 2.1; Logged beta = 4.2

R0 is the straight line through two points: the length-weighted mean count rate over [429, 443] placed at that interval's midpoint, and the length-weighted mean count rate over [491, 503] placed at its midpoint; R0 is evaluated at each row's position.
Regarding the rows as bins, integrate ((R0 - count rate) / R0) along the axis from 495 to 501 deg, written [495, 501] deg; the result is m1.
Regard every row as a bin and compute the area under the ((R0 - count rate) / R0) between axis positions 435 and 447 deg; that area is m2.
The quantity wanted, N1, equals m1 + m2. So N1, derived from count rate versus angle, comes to -0.5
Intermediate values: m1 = 0.01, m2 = -0.49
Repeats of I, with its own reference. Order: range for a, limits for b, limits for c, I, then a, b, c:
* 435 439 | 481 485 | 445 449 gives 1.026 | 3.77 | 0.963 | 3.54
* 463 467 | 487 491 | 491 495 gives 0.937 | 3.79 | 0.966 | 3.90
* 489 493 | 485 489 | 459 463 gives 1.010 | 3.88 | 0.968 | 3.72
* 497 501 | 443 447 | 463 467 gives 0.946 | 3.97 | 0.902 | 3.79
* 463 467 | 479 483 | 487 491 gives 0.934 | 3.79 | 0.954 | 3.86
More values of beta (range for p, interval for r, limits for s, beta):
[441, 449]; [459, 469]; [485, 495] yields 6.5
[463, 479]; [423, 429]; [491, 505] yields 4.4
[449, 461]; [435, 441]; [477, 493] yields 5.2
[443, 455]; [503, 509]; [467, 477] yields 6.1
